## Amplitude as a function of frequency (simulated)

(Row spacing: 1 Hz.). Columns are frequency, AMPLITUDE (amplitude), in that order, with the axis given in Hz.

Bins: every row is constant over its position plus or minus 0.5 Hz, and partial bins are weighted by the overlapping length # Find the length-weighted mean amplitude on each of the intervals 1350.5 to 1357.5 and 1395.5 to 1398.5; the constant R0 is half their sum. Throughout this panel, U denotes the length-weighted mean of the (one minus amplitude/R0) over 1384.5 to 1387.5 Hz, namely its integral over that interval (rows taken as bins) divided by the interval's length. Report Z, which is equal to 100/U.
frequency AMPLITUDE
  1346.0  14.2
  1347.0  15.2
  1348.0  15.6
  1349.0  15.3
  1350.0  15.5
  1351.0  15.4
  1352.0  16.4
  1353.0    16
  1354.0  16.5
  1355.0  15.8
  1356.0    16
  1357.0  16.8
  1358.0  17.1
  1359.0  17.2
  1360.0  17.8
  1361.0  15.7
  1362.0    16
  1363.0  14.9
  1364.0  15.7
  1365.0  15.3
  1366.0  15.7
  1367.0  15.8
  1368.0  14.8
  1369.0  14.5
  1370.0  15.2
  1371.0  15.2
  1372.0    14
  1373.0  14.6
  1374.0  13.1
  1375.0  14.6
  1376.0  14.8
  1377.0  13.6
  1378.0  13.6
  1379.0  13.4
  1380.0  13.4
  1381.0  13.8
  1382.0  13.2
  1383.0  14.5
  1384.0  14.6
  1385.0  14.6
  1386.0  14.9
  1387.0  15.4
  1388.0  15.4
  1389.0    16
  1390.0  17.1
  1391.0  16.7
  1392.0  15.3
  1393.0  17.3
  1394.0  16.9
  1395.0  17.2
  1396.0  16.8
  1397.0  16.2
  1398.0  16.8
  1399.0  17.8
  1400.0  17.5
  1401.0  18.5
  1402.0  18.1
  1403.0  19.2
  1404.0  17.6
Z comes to 1171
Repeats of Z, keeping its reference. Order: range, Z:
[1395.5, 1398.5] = -6942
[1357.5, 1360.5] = -1633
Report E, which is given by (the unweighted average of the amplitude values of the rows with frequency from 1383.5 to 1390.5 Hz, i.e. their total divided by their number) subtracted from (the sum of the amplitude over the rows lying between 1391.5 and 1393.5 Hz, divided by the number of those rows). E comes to 0.9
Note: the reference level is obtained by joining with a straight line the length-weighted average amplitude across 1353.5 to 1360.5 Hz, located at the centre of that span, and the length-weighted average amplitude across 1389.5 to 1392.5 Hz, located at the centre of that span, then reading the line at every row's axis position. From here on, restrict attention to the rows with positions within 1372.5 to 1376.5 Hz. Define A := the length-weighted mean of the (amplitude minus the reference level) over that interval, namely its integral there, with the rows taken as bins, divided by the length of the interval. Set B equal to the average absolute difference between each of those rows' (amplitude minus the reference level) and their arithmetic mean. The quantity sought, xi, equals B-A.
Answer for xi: 2.9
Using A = -2.3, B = 0.59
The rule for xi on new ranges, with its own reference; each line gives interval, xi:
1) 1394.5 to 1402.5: -0.4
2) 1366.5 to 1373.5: 2.2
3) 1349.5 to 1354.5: 1.3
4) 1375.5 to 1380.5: 3.2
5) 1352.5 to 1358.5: 0.8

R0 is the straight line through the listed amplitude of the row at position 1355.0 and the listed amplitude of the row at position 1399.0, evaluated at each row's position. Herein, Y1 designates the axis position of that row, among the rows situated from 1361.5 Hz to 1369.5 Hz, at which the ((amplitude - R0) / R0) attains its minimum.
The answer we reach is 1369.0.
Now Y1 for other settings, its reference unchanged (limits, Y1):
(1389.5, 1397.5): 1392.0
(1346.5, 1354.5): 1347.0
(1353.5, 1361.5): 1361.0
